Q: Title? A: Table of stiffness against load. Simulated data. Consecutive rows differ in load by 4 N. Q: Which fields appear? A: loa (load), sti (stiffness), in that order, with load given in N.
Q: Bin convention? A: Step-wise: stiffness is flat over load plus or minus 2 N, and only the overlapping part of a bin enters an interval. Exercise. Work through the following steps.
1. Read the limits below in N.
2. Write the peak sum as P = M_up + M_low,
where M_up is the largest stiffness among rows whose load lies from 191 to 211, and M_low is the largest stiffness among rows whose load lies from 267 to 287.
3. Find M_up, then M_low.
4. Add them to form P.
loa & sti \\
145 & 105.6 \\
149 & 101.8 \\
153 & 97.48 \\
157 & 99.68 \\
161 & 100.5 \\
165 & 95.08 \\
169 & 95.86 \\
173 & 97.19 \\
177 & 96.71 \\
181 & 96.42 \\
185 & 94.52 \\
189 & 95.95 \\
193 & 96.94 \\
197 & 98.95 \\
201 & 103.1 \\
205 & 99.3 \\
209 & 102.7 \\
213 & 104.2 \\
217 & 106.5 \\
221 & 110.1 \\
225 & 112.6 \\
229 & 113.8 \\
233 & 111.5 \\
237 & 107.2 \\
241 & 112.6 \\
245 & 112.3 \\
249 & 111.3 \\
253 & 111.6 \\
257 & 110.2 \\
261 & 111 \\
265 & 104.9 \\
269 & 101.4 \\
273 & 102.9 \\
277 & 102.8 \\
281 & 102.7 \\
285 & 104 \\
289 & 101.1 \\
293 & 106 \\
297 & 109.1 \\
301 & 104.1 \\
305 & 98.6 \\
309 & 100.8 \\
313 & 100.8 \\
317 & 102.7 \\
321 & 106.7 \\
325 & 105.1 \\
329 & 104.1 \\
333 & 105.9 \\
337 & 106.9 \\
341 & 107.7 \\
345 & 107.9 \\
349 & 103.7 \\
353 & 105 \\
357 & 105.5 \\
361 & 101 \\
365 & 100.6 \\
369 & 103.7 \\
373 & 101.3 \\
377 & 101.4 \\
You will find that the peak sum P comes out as 207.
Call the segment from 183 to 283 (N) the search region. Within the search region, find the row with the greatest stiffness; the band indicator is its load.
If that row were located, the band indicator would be 229 N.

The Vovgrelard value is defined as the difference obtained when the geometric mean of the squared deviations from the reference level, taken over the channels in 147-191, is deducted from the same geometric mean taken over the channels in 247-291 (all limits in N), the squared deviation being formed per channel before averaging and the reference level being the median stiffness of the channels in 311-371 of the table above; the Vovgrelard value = -46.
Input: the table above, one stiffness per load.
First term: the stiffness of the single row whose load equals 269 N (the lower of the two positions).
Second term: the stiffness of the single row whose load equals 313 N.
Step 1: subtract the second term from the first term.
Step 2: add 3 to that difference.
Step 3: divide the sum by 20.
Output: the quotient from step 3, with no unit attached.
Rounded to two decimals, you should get 0.18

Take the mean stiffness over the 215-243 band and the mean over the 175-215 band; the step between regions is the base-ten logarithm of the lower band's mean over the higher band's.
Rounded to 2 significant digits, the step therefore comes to -0.049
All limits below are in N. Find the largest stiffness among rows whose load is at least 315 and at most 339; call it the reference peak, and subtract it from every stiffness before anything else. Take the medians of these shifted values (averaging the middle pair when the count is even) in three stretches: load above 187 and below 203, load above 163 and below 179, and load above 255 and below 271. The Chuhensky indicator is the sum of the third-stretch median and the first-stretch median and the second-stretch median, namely -19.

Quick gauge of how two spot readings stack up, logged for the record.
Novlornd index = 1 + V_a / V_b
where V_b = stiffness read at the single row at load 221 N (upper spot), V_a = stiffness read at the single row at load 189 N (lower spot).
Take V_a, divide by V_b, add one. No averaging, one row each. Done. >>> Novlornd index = 1.87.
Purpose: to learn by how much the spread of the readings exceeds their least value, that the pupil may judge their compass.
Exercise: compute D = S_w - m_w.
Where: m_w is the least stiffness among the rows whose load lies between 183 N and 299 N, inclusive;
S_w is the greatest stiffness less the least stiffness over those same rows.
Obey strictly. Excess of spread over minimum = -75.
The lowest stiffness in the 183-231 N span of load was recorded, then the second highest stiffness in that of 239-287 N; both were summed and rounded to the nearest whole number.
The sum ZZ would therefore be 207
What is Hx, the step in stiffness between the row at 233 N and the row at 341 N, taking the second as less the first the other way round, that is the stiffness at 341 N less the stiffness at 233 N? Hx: -3.8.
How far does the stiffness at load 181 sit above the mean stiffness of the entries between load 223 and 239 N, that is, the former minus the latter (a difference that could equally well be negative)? -15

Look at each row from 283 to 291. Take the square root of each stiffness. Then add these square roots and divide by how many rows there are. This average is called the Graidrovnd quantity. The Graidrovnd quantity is 10.1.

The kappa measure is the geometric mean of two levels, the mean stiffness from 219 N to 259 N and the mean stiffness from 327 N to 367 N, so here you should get 108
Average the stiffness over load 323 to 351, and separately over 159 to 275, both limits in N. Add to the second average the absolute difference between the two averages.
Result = 106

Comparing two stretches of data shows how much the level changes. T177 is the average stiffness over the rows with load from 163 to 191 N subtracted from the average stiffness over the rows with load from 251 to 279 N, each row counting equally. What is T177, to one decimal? 10.4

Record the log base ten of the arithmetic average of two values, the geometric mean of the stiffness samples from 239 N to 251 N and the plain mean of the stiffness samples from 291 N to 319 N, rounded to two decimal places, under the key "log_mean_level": 2.03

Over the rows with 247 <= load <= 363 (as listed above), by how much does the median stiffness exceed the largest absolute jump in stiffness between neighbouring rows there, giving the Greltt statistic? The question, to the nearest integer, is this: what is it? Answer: 99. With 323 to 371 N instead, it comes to 101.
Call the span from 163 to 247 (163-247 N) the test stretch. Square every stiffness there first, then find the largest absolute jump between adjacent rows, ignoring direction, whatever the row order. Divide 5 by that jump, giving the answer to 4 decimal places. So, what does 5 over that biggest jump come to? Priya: 0.0042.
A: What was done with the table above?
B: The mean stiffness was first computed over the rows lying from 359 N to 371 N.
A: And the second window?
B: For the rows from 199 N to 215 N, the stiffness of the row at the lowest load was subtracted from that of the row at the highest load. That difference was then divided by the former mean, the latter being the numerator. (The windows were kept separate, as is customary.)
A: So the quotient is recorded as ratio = 0.01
